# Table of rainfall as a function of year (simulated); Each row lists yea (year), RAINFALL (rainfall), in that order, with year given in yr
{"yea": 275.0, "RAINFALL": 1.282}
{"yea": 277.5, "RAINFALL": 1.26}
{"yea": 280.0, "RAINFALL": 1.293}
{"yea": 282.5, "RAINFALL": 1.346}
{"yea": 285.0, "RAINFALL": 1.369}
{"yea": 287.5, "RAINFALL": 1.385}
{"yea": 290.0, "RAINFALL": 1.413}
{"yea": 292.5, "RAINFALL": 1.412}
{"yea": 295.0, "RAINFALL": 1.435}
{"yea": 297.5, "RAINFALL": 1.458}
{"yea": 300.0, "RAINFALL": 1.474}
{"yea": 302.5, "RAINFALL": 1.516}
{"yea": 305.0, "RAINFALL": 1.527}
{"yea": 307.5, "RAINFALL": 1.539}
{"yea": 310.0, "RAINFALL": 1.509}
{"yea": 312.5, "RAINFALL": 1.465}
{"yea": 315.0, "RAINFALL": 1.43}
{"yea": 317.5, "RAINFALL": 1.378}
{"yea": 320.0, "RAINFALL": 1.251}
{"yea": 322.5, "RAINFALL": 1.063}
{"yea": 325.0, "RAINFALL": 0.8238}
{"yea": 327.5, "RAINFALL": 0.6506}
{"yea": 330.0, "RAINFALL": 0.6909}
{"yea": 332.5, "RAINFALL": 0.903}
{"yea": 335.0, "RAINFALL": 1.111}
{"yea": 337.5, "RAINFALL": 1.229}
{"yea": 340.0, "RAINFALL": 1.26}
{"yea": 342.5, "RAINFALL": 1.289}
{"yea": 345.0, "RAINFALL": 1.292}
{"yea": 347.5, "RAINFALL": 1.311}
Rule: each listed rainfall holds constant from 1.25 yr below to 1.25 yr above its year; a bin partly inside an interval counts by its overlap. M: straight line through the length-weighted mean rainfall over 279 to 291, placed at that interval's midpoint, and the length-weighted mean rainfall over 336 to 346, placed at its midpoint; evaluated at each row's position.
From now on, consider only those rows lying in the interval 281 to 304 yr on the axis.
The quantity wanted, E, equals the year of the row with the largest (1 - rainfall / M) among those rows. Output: 282.5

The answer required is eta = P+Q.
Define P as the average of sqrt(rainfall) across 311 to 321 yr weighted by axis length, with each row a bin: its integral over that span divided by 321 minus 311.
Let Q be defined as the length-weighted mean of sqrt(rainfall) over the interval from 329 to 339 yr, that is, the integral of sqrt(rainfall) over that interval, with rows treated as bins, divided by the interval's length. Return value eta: 2.17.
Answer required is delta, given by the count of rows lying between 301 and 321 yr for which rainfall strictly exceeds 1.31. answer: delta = 7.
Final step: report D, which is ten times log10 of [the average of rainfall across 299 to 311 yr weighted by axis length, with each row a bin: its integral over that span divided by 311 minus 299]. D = 1.8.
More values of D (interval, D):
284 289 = 1.4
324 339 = -0.4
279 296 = 1.4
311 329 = 0.6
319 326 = 0.2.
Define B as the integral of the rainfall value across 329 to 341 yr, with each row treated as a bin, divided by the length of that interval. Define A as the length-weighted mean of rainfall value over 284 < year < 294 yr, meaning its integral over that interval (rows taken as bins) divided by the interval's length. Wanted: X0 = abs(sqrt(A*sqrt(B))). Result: 1.19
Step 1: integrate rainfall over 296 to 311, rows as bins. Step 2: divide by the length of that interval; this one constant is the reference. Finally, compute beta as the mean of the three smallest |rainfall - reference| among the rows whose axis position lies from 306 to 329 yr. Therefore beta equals 0.027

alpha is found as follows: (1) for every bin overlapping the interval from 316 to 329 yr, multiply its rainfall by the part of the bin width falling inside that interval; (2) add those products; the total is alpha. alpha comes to 13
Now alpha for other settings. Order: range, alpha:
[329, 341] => 12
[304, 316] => 18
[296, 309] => 20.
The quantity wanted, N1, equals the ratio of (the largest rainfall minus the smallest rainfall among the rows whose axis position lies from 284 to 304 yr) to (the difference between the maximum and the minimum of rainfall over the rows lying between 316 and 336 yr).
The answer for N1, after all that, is 0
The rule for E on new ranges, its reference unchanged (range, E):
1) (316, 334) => 327.5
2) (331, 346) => 332.5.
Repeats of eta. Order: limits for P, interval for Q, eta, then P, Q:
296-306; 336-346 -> 2.34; 1.22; 1.12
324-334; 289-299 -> 2.07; 0.88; 1.20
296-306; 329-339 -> 2.21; 1.22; 0.99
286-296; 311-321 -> 2.36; 1.19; 1.18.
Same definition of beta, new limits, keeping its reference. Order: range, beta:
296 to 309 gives 0.022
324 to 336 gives 0.557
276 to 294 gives 0.099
